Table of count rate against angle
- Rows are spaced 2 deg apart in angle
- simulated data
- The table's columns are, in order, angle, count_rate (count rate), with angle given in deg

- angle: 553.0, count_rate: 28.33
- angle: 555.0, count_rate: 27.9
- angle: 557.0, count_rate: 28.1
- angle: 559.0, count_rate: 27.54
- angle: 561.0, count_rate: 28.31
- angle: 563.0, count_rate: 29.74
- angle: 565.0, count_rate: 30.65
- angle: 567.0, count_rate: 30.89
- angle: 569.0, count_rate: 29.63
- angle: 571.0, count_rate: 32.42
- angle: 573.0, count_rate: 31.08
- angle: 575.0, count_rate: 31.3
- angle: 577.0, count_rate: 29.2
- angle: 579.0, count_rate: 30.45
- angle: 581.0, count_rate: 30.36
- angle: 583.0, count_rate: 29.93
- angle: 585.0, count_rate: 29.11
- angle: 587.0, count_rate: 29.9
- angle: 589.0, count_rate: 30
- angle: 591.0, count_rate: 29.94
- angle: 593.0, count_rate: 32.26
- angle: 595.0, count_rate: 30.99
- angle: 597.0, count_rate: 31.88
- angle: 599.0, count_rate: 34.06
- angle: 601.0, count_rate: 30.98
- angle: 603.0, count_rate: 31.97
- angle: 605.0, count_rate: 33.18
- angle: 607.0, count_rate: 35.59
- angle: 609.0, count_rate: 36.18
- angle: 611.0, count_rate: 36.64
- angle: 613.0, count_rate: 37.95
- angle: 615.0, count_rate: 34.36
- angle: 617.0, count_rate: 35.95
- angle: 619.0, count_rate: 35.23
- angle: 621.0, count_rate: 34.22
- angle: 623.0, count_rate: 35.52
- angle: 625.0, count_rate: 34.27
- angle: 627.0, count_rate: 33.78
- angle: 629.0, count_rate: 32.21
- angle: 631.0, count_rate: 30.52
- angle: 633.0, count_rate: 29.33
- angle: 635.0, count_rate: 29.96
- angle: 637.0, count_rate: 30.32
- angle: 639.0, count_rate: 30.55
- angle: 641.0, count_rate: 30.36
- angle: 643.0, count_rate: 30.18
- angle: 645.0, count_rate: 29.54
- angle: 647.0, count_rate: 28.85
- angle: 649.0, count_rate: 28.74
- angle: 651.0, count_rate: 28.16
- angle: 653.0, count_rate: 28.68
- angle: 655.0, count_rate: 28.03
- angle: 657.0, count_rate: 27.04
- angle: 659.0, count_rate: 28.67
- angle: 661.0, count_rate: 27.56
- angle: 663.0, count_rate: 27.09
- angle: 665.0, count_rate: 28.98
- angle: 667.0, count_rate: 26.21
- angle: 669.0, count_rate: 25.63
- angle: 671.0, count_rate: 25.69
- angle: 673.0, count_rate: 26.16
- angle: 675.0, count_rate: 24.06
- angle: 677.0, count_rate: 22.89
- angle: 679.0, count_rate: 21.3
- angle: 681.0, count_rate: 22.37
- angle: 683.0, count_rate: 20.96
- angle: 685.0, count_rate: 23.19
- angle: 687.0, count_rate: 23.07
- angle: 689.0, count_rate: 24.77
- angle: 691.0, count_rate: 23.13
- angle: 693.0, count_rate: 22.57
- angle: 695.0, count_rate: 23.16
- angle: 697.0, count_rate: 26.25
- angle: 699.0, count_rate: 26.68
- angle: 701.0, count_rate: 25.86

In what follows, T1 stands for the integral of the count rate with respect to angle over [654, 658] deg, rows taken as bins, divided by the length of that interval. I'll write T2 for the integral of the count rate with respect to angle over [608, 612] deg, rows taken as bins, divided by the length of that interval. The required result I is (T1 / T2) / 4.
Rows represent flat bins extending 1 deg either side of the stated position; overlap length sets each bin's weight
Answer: 0.189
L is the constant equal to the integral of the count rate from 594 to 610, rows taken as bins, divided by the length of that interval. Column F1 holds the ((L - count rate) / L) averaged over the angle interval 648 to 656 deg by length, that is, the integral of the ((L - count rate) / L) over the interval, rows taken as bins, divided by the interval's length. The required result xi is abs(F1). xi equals 0.14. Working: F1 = 0.1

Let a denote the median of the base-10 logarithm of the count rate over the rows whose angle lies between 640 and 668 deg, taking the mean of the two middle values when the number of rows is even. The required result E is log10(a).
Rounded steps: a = 1.46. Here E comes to 0.164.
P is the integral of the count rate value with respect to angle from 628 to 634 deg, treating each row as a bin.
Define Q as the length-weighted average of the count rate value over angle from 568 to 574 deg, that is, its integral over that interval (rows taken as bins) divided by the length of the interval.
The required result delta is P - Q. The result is 153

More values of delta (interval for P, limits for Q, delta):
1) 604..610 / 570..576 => 178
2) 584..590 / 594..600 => 146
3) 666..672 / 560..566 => 125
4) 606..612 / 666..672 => 191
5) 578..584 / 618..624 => 146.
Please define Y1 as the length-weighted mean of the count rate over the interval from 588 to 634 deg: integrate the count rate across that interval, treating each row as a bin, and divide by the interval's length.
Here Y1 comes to 33.3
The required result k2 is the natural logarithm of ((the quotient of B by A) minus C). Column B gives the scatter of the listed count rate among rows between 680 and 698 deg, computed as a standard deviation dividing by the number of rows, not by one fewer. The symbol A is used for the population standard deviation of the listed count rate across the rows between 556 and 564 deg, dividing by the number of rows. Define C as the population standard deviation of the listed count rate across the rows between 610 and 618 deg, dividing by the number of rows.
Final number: -0.8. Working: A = 0.8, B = 1.4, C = 1.3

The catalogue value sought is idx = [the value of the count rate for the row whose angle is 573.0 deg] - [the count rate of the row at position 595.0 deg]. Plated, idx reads 0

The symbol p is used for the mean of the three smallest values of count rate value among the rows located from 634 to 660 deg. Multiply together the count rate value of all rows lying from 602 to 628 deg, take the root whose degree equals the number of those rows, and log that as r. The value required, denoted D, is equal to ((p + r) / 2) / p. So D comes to 1.13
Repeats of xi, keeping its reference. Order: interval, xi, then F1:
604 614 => 0.08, -0.1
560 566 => 0.11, 0.1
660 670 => 0.18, 0.2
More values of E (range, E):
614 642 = 0.181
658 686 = 0.149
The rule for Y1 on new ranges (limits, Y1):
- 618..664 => 30.4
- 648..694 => 25.4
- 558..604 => 30.5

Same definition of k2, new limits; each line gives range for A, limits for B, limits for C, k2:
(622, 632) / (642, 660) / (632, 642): -2.9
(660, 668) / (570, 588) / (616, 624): -1.0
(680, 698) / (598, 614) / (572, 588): -0.1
